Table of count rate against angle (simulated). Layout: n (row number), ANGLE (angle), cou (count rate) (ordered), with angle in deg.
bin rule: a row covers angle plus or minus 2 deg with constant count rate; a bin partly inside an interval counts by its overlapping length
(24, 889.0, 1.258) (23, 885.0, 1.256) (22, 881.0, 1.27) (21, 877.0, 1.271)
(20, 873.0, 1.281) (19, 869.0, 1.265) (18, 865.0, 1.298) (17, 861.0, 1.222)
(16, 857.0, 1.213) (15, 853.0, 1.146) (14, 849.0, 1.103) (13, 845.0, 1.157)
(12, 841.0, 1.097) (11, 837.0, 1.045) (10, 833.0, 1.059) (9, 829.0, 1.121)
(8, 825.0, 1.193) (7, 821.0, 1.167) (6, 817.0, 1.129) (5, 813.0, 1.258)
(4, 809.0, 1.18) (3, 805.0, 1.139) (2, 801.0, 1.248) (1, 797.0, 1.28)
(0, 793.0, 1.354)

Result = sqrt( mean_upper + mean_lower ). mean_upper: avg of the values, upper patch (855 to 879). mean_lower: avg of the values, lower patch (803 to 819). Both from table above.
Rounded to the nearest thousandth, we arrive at 1.560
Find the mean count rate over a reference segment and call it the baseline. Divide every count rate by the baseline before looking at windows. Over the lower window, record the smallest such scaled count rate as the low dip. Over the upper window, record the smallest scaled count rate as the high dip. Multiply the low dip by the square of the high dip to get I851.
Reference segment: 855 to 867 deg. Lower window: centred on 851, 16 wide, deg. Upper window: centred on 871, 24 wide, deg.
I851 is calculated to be 0.85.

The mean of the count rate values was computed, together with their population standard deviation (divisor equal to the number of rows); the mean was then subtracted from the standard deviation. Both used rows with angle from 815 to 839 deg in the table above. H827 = -1.07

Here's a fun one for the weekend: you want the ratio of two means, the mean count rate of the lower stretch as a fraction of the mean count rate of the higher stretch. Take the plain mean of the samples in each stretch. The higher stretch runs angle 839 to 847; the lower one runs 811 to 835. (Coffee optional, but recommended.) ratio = 1.02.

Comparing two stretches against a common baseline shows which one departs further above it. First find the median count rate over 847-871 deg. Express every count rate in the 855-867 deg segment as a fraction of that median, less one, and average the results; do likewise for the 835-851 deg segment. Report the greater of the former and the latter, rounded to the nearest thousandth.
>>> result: 0.022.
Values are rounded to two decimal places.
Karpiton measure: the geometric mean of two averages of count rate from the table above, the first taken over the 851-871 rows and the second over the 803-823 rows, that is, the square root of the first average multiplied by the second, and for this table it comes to 1.20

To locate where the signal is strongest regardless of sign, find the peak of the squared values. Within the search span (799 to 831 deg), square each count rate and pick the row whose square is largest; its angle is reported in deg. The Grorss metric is 813.0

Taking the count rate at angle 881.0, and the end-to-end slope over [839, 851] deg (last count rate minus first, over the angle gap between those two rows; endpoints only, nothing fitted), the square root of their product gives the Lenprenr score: 0.03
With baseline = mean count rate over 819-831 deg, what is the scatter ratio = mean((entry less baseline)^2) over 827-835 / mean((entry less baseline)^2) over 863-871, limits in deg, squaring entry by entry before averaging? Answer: 0.40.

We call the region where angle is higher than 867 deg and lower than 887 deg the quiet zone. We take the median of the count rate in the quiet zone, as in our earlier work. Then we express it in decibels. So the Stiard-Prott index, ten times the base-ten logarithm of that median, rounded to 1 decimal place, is 1.0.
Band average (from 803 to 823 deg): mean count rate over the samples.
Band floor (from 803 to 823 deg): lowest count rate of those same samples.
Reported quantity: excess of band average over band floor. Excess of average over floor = 0.046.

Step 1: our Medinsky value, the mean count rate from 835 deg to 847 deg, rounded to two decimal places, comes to 1.10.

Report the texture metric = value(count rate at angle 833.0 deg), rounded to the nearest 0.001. 1.059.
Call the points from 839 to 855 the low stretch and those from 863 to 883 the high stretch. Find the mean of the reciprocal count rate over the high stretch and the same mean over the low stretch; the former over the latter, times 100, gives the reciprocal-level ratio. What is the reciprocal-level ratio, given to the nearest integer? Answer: 88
